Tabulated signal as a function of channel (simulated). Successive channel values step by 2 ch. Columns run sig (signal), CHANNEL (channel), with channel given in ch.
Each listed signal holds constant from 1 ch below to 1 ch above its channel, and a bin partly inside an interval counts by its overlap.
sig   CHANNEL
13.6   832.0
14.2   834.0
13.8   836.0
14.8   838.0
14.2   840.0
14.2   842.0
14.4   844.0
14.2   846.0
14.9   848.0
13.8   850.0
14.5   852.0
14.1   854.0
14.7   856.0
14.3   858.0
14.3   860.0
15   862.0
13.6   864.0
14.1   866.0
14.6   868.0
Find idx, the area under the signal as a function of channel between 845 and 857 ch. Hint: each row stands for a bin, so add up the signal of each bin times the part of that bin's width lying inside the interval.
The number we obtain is 172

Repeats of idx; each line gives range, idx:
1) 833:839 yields 86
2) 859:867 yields 114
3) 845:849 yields 58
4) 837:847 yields 144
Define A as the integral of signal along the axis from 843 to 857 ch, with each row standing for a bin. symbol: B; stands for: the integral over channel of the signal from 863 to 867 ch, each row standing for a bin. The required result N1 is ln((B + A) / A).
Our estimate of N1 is 0.24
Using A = 201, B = 55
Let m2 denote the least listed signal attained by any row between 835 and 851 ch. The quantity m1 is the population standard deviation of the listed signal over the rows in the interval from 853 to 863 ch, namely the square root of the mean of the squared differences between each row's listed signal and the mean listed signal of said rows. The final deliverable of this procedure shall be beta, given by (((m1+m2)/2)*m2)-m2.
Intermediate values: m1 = 0.32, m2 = 13.8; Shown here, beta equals 84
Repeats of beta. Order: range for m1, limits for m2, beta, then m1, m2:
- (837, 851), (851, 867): 81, 0.35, 13.6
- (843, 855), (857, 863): 90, 0.34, 14.3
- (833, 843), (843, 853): 84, 0.32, 13.8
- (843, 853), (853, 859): 88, 0.36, 14.1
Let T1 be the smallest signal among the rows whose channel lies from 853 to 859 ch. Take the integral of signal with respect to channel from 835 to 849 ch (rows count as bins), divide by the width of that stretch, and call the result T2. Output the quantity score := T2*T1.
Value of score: 202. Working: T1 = 14.1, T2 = 14.4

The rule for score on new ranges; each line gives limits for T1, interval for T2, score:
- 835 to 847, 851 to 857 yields 199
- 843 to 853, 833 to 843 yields 197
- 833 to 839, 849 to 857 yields 197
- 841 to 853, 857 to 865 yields 197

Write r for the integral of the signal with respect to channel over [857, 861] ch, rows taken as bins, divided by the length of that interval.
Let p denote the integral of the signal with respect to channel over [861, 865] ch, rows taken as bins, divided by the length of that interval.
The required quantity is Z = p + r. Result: 28.6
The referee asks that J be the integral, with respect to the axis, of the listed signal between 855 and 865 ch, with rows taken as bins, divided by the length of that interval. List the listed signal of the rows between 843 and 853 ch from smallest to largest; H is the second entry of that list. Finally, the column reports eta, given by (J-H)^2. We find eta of 0.032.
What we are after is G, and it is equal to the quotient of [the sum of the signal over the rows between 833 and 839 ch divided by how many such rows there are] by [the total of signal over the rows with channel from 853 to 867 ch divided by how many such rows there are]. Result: 1.00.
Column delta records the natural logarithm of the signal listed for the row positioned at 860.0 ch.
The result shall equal 2.66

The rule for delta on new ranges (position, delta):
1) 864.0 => 2.61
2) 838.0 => 2.69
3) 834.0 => 2.65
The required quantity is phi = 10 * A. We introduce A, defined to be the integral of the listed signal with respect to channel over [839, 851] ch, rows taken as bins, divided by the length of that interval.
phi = 143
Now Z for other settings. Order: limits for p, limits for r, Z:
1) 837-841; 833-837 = 28.5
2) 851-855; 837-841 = 28.8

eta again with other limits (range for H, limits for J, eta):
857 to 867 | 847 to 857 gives 0.090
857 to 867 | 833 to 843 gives 0.020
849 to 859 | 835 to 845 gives 0.032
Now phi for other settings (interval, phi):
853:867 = 143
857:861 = 143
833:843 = 142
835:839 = 143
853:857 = 144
